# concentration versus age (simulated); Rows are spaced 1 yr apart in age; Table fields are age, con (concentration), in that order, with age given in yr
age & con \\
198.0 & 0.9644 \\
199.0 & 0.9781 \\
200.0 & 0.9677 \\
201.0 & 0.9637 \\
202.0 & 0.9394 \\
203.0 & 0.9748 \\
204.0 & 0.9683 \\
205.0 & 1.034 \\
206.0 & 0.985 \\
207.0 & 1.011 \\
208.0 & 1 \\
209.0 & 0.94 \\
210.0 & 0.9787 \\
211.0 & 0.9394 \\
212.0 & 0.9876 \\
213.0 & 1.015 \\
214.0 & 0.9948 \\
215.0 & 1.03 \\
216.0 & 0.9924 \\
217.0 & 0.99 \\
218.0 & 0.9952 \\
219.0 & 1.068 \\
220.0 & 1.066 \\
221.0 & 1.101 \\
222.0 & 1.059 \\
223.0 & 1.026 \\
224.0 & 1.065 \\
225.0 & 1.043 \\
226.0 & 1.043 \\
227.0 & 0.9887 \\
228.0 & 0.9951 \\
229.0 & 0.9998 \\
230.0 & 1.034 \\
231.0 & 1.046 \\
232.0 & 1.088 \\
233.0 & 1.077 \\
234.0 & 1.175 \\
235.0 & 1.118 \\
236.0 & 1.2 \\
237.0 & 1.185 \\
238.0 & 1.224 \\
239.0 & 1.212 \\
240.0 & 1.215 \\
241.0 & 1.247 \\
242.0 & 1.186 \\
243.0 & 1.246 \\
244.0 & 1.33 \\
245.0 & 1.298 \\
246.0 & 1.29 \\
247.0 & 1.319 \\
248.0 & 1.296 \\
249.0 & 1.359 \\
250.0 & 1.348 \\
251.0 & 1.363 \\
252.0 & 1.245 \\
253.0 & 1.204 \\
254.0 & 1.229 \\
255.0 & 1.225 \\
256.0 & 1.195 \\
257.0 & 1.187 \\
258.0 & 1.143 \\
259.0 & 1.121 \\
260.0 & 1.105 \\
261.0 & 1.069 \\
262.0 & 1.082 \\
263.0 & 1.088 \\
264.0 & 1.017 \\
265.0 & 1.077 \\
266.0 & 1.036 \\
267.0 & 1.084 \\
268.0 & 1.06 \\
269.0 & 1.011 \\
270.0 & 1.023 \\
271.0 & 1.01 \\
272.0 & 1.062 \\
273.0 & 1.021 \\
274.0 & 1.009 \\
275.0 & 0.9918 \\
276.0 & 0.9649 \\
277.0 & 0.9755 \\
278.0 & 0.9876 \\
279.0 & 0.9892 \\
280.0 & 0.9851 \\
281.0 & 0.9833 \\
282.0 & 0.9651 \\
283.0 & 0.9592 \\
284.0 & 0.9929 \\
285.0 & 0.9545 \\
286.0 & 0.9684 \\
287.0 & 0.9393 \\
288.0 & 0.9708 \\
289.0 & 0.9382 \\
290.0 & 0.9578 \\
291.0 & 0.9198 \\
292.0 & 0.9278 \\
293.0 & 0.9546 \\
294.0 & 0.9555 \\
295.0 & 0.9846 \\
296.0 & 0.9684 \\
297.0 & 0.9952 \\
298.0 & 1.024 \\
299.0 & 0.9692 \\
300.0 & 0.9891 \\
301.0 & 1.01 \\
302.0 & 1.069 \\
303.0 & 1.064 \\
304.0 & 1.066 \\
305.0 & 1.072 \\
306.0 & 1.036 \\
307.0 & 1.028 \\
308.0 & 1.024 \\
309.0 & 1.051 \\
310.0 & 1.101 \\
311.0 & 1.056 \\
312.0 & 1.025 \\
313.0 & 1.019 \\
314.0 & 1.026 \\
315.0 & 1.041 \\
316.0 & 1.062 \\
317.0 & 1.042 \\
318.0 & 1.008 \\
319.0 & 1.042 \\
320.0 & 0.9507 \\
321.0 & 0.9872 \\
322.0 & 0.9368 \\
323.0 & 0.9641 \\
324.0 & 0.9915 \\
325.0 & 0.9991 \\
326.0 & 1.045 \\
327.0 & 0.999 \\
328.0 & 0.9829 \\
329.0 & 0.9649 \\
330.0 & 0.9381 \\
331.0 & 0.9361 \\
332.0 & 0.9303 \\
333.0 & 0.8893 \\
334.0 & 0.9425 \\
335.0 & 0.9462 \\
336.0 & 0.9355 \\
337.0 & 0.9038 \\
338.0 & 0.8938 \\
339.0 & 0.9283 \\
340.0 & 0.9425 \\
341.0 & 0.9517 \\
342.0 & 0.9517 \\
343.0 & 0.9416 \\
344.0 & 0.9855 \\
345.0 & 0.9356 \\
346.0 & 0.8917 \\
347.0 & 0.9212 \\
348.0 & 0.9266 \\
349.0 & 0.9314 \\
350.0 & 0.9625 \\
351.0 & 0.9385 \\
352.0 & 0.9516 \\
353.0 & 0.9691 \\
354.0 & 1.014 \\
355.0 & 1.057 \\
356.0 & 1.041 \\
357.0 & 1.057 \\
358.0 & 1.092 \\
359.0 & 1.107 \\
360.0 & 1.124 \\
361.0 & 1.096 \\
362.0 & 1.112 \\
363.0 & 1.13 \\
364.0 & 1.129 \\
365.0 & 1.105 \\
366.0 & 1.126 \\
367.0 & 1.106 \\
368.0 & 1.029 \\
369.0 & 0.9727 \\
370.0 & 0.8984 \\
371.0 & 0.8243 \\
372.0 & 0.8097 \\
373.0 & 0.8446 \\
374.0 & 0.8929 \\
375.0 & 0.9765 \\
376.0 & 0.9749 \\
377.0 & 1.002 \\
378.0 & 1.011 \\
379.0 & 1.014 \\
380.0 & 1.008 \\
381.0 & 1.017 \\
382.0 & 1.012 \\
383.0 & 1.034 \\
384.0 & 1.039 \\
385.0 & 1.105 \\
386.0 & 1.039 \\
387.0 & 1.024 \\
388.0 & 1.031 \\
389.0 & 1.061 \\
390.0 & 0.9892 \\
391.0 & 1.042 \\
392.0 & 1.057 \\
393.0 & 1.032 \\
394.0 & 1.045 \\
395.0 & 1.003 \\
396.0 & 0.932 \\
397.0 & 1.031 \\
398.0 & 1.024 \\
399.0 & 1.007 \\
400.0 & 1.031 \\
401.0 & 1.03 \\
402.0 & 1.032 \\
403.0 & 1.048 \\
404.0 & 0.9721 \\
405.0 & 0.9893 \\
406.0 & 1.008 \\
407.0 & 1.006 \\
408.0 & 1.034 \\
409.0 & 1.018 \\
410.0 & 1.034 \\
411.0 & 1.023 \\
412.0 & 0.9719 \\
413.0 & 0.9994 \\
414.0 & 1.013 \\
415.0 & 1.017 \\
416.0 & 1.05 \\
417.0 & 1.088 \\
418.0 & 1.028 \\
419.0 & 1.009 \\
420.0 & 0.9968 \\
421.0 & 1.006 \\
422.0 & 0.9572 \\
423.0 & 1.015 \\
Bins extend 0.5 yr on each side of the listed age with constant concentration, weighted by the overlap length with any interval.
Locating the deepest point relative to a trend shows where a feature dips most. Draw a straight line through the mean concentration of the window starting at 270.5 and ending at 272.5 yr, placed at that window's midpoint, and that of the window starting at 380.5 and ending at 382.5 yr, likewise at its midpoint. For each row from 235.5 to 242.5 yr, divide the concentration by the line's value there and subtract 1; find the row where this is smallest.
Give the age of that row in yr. 237.0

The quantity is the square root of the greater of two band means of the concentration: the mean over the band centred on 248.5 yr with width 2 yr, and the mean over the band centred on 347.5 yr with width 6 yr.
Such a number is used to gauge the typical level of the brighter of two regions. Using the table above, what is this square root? 1.15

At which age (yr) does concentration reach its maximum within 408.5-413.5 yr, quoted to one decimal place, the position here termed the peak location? 410.0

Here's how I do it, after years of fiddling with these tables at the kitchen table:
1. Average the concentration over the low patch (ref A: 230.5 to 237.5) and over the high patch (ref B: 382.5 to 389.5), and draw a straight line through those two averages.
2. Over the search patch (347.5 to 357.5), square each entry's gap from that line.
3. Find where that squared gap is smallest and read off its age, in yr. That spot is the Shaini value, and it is 357.0 yr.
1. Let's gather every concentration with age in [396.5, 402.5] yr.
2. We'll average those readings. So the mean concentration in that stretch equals 1.03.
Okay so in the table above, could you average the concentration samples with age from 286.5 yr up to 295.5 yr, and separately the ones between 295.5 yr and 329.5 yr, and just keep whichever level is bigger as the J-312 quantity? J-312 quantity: 1.018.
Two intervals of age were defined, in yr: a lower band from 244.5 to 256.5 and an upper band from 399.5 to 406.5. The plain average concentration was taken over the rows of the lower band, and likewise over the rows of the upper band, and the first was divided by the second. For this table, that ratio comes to 1.26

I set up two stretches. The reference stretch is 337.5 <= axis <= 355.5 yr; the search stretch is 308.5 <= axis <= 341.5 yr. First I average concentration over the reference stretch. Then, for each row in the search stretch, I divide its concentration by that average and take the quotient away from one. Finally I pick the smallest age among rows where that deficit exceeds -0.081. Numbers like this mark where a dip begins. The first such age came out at 312.0 yr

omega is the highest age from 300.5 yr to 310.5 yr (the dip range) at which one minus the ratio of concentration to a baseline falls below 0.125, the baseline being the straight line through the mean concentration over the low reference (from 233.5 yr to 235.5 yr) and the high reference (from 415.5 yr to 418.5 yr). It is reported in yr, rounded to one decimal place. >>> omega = 310.0 yr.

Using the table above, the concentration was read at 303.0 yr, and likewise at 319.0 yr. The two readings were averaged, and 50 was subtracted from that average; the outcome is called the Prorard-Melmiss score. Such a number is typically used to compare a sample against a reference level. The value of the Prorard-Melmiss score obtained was -48.9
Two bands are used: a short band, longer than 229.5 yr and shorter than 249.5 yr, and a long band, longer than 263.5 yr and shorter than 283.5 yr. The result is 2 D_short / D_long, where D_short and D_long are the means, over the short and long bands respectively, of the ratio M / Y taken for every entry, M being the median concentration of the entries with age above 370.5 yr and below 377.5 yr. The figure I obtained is 1.7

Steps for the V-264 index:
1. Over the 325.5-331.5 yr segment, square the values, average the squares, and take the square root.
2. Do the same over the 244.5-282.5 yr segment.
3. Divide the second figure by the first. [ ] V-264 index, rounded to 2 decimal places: 1.15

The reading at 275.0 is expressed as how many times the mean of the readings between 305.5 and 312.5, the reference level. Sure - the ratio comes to 0.95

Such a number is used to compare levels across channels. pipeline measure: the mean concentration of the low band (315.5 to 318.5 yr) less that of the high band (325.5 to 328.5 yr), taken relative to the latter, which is 0.028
